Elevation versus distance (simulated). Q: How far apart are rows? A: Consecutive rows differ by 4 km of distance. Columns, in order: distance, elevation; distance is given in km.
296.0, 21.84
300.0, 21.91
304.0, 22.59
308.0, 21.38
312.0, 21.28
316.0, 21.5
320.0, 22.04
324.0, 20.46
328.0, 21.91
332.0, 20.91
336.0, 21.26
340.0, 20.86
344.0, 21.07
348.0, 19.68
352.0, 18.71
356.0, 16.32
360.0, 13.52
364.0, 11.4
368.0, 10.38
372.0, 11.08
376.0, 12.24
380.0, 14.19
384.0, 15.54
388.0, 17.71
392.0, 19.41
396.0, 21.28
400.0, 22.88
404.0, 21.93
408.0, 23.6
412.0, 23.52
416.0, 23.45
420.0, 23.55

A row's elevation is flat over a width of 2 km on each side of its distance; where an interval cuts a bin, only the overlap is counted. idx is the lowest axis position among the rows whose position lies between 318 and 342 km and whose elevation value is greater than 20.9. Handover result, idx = 320.0 km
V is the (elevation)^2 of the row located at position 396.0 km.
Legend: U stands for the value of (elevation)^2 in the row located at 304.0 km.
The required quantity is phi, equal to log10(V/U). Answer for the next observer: -0.05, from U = 510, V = 453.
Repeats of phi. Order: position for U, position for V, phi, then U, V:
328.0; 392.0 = -0.11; 480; 377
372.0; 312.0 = 0.57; 123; 453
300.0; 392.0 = -0.11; 480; 377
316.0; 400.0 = 0.05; 462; 523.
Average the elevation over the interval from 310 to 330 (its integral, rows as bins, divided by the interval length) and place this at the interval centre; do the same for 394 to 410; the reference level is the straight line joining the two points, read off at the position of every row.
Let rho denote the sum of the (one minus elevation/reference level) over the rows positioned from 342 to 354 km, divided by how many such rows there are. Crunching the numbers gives 0.09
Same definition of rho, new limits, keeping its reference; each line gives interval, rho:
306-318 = 0.00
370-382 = 0.43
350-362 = 0.26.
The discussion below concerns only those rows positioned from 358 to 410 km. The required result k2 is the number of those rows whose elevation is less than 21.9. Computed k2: 10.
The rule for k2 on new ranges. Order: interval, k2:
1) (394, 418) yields 1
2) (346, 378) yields 8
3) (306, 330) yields 4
